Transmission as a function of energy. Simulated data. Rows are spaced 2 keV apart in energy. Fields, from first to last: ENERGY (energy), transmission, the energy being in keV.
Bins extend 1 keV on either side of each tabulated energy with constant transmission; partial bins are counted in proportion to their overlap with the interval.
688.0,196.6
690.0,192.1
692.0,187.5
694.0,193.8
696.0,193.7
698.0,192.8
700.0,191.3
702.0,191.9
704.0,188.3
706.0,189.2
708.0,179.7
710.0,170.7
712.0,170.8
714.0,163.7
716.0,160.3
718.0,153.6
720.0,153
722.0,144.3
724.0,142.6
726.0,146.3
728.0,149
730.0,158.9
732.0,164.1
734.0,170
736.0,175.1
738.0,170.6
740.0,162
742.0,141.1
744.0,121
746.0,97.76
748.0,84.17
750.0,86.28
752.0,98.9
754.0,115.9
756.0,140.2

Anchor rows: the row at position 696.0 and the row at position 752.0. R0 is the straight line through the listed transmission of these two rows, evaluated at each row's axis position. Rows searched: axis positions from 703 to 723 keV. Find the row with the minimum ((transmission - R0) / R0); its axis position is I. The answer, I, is 722.0 keV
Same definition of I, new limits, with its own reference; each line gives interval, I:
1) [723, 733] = 724.0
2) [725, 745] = 726.0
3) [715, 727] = 722.0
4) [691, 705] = 692.0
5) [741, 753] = 748.0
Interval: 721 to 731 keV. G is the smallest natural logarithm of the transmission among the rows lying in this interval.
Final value 4.96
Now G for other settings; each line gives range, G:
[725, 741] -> 4.99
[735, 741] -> 5.09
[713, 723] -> 4.97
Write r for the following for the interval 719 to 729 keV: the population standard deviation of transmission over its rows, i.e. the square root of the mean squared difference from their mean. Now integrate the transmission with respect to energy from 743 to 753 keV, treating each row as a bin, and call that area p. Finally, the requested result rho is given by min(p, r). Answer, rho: 4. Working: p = 976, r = 4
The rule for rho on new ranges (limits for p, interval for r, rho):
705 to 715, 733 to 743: 12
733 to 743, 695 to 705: 2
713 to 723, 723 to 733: 8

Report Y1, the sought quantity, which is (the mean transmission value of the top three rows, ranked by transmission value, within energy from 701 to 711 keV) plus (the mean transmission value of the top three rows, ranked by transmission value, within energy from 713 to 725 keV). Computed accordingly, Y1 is 349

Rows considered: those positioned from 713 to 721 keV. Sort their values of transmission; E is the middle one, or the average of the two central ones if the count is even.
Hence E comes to 157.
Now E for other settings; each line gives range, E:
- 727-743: 163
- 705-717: 171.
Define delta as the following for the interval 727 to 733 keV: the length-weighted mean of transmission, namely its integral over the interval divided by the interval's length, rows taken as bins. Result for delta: 157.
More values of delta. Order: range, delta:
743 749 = 101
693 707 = 192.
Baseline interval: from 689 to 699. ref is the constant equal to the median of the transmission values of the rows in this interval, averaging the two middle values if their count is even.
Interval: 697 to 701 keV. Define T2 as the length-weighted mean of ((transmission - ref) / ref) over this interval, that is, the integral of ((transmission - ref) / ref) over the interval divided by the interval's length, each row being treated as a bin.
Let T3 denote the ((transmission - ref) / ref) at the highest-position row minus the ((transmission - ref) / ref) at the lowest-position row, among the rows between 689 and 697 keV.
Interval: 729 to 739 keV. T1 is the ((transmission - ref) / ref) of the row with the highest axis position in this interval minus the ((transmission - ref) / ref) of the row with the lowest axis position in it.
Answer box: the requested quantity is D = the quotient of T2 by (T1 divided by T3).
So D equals 0.00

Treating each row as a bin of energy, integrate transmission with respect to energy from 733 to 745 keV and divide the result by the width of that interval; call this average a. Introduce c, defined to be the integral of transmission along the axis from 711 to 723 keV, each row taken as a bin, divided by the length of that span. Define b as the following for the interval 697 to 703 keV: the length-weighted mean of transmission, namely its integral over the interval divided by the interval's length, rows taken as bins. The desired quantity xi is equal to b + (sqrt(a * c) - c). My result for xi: 192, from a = 157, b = 192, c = 158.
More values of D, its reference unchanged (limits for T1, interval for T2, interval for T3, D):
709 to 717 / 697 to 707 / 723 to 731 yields 0.02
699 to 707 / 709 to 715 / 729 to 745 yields -2.28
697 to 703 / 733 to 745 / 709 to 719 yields -3.56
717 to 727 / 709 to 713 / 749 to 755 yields 0.46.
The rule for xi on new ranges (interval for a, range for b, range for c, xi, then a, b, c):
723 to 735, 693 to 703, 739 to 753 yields 212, 155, 193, 113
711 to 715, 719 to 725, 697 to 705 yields 134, 167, 147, 191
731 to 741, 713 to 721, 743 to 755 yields 187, 168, 158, 101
